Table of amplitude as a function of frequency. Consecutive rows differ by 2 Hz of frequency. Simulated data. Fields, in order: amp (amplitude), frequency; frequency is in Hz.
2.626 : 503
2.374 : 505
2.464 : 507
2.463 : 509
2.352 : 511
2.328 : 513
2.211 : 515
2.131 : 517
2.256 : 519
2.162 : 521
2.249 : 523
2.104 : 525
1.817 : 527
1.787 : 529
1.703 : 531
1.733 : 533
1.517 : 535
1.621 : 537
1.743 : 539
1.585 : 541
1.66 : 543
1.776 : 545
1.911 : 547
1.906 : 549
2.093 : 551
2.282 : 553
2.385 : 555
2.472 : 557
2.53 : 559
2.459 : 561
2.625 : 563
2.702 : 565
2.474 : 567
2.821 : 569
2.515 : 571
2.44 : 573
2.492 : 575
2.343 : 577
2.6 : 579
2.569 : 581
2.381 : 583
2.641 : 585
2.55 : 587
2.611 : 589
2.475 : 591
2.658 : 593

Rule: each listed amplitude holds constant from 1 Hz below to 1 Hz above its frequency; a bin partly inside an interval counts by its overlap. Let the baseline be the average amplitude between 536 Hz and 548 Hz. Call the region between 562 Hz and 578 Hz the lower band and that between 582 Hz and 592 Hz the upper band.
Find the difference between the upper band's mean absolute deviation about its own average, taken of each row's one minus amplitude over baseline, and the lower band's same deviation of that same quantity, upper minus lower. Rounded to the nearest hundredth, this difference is -0.02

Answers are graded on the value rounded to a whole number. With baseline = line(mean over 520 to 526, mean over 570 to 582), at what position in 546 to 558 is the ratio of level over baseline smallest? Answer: 549 Hz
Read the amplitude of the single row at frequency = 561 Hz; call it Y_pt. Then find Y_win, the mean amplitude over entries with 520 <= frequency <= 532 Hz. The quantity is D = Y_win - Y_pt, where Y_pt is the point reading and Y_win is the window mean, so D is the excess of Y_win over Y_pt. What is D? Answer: -0.49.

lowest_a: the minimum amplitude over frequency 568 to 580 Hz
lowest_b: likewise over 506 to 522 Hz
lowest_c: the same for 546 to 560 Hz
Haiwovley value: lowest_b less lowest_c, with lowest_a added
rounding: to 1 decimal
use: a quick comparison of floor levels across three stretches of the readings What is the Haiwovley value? 2.6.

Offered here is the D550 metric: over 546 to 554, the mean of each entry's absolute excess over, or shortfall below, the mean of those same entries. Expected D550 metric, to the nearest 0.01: 0.14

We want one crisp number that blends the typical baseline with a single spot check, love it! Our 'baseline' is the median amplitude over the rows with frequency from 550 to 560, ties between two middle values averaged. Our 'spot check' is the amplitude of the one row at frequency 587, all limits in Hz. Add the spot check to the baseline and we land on 4.9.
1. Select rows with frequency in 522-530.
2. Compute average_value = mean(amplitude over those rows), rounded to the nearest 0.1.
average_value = 2.0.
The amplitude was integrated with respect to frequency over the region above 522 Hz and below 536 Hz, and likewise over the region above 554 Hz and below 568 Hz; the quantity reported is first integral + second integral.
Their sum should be 61.1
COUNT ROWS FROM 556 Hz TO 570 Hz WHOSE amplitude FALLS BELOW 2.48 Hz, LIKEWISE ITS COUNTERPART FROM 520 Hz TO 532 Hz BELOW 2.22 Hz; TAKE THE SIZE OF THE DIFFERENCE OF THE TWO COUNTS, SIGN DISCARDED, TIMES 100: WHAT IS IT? 200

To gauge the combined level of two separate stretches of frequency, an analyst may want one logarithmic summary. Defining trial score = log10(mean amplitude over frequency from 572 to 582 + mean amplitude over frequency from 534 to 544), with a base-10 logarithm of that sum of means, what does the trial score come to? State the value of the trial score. 0.614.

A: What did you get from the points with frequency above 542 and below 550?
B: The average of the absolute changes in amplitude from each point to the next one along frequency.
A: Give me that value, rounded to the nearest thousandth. 0.085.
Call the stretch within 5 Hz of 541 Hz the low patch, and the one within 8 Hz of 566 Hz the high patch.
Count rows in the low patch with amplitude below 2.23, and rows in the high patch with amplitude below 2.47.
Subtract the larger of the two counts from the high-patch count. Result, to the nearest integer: -3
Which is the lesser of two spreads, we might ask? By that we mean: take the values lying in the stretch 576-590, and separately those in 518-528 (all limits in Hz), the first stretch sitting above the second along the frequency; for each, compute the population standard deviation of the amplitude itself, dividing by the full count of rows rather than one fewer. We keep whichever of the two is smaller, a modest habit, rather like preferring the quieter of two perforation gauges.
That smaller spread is 0.109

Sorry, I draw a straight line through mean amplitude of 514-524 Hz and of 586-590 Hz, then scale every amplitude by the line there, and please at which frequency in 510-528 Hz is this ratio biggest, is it 511 Hz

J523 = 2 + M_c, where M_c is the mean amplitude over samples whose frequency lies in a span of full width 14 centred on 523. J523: 4.1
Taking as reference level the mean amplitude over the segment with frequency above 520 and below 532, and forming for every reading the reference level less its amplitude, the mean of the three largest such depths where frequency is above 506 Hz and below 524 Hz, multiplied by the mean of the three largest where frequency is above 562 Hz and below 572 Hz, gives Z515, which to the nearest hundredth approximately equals 0.11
